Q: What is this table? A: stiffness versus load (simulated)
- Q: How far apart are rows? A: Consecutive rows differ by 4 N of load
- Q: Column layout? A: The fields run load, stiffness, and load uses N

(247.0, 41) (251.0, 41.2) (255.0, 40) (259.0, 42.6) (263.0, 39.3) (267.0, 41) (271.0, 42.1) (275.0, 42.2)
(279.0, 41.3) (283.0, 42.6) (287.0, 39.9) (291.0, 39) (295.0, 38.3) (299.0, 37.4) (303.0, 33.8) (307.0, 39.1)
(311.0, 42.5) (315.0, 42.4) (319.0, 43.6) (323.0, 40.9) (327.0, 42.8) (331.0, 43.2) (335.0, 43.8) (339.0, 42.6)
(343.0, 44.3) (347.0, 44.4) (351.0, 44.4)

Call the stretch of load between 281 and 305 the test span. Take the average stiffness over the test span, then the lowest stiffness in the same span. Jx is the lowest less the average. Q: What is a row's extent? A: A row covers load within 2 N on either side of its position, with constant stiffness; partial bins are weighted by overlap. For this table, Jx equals -4.7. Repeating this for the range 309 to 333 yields -1.7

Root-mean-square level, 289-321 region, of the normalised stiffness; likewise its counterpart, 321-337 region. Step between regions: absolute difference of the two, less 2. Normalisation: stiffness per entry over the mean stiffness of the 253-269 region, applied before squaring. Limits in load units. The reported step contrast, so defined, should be -1.92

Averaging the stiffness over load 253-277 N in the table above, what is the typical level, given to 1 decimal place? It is 41.2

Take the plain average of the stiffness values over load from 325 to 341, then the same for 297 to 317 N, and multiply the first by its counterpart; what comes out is 1683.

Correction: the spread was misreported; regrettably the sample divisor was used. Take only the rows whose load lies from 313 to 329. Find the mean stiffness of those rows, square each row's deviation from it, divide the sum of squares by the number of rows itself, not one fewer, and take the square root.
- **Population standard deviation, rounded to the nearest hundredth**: 0.98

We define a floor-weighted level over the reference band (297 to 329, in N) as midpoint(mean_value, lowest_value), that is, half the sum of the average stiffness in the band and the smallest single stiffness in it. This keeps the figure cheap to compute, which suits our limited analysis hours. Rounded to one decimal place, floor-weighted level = 37.1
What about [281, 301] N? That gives 38.4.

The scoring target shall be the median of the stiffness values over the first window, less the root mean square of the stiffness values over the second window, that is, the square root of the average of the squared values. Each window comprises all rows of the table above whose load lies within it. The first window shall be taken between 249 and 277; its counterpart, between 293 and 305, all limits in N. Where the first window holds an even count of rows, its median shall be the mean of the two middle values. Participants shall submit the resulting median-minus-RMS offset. 5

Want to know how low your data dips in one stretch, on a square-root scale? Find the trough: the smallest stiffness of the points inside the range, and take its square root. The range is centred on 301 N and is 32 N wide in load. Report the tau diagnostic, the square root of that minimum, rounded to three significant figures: 5.81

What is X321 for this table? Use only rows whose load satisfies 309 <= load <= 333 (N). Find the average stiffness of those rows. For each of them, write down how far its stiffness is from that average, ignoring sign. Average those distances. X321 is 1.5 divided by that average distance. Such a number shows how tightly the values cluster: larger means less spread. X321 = 2.4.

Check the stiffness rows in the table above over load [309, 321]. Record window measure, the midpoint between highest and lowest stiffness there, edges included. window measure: 43.0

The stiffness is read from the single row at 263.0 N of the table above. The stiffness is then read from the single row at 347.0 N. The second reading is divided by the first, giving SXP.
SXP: 1.13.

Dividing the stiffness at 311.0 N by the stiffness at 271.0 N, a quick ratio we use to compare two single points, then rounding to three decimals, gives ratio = 1.010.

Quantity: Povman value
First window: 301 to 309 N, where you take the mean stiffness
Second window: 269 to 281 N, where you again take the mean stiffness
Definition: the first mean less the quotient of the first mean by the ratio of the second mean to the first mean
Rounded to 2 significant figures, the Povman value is 4.7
